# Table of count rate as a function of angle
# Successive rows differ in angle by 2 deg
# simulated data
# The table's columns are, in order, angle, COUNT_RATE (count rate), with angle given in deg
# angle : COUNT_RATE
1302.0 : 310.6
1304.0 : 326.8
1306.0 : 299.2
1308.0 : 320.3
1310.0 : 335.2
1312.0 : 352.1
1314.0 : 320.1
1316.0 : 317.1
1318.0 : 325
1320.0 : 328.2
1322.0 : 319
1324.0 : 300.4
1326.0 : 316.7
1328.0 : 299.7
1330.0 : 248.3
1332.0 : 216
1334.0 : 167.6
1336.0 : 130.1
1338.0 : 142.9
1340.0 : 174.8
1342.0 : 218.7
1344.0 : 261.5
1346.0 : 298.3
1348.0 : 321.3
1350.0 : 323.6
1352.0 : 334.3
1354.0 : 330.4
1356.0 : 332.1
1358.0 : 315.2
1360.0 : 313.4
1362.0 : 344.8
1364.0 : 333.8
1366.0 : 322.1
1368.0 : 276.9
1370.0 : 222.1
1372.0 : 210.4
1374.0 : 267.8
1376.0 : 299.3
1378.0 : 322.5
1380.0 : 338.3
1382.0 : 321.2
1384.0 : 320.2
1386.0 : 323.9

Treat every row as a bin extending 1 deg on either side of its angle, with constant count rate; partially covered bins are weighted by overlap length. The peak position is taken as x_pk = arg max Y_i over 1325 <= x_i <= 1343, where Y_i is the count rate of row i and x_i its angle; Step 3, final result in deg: 1326.0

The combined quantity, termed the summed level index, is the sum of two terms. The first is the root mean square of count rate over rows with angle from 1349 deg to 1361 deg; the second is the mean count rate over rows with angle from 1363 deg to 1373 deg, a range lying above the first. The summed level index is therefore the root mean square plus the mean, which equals 598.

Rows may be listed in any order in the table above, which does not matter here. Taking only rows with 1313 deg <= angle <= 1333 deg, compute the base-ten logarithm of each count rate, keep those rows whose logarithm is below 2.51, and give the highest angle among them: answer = 1332.0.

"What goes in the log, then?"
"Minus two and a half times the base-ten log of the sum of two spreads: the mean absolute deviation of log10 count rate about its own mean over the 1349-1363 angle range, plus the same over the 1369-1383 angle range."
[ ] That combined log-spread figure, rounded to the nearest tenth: 2.7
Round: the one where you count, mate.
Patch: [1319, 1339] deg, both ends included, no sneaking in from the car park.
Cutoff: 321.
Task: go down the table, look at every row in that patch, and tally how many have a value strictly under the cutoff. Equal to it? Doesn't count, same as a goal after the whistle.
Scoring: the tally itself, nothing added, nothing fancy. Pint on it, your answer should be 9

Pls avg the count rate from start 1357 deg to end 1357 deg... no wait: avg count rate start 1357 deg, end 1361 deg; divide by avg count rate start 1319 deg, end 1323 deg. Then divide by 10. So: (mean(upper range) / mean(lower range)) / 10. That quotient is 0.097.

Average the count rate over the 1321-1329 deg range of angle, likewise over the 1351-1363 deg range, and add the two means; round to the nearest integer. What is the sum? 637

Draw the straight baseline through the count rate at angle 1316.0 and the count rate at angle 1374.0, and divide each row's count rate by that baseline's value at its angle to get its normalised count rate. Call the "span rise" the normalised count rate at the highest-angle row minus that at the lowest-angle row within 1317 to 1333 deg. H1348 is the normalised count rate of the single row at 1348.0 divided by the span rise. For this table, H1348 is -3.5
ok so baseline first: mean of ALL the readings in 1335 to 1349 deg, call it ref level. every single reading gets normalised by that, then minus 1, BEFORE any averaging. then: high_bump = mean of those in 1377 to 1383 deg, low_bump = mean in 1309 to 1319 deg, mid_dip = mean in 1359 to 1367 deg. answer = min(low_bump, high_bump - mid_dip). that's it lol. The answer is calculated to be 0.0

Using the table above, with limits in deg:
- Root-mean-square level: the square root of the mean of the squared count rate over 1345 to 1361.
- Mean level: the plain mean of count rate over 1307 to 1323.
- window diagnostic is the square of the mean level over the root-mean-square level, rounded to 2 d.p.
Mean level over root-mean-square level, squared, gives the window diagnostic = 1.04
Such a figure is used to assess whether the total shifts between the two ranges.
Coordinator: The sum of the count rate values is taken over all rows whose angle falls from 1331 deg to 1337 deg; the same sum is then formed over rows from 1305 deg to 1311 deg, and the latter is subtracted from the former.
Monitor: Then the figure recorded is -441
